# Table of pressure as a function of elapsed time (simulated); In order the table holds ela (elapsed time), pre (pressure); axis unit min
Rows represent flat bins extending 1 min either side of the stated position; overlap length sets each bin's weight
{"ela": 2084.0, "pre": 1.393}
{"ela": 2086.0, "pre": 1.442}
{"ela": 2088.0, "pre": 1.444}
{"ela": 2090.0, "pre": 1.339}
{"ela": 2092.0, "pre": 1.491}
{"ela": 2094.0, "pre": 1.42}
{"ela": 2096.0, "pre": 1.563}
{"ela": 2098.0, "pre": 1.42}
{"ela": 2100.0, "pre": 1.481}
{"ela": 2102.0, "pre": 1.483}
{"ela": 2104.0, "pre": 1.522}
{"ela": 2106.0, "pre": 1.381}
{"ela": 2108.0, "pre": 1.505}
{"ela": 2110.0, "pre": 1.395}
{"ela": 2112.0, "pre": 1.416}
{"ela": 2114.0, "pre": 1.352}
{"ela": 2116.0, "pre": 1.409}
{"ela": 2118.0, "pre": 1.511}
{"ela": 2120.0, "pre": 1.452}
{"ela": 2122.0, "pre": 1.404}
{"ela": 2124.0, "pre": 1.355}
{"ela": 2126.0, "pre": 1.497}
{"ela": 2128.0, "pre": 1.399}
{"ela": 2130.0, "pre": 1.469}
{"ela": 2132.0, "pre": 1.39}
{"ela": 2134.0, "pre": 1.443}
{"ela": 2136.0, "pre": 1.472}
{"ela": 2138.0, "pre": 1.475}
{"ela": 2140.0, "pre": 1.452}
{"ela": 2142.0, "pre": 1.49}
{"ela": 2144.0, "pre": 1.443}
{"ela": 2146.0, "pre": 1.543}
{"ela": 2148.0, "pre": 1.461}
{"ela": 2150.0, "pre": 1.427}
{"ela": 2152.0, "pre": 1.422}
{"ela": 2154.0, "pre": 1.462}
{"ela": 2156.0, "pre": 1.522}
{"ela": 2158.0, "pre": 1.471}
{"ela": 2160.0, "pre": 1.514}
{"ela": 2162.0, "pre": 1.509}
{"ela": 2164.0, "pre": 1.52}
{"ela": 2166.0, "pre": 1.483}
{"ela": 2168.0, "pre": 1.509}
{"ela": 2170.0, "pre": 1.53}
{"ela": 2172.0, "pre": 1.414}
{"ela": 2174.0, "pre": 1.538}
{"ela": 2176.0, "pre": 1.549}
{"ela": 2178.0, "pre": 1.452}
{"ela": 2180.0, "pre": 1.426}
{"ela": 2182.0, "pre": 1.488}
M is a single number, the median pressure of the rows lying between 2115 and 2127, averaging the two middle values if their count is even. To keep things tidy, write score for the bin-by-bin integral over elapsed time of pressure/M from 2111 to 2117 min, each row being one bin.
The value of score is 6 min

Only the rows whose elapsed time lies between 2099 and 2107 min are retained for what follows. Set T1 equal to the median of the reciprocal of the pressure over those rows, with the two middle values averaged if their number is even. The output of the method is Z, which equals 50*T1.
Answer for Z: 33.7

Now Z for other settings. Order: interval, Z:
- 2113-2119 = 35.5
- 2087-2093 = 34.6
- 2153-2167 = 33.1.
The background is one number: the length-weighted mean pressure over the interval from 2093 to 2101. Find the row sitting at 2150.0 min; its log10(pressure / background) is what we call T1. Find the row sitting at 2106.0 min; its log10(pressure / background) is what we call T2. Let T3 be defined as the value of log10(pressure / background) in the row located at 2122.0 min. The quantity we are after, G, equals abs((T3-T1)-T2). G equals 0.020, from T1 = -0.013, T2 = -0.027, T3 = -0.020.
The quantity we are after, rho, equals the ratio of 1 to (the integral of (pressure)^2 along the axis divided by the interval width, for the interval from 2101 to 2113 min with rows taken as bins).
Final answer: 0.475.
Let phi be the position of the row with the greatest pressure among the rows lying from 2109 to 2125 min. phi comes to 2118.0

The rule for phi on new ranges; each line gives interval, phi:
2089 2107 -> 2096.0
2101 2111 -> 2104.0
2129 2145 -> 2142.0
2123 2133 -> 2126.0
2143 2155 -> 2146.0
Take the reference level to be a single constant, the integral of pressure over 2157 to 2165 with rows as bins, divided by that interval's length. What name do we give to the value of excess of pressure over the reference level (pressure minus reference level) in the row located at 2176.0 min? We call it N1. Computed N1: 0.05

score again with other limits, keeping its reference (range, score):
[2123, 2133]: 10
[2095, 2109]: 14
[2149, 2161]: 12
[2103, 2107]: 4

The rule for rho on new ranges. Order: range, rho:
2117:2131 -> 0.481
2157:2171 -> 0.441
